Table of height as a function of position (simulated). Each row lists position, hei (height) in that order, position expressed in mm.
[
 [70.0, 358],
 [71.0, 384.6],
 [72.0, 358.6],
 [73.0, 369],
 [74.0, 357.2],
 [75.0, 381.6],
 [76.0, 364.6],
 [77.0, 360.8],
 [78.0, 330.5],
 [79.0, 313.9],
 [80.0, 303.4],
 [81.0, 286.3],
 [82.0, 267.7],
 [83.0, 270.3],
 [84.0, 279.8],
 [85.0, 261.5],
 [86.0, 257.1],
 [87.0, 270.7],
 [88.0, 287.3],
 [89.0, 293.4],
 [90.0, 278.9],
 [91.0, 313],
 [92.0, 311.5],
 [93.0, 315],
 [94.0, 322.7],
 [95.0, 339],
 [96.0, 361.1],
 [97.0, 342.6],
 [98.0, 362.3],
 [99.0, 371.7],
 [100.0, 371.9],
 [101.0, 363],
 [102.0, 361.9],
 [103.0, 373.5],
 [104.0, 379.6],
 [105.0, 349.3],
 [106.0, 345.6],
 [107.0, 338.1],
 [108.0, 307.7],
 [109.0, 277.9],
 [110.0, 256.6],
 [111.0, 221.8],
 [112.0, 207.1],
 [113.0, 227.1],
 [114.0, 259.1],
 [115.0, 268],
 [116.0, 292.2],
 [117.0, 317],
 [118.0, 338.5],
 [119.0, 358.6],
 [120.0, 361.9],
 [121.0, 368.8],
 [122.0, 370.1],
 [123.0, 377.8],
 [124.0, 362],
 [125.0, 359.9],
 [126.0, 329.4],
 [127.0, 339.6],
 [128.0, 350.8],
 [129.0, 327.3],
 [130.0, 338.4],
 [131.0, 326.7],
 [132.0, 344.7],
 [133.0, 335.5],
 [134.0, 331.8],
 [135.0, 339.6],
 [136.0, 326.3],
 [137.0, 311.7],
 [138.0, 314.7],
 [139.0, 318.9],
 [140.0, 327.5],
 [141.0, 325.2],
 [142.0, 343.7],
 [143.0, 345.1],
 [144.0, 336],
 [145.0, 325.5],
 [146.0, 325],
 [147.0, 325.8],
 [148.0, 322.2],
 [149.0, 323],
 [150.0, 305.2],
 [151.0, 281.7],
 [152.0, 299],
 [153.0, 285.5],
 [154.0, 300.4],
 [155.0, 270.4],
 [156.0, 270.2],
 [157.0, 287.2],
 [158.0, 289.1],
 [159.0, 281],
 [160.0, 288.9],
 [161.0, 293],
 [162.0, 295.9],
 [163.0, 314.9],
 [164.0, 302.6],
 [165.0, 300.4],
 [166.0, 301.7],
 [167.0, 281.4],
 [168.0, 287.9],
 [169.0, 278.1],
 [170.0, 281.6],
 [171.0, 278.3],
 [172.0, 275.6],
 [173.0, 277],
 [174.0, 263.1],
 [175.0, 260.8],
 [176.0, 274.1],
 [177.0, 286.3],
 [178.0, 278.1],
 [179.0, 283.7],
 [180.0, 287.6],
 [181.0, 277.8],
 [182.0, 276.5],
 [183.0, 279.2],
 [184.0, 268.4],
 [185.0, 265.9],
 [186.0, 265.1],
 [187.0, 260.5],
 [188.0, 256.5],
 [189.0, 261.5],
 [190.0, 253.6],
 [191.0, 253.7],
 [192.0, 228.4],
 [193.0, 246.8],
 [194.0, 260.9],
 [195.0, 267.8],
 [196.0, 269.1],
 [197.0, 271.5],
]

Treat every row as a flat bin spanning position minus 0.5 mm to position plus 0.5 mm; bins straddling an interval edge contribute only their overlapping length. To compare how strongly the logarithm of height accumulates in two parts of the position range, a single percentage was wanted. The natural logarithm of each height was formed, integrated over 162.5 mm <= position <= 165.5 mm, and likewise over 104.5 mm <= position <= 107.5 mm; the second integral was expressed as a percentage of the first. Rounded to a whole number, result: 102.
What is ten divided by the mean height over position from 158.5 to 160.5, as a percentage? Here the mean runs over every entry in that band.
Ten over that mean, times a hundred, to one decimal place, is 3.5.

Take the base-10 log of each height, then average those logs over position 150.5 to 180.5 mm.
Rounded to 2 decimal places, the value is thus 2.45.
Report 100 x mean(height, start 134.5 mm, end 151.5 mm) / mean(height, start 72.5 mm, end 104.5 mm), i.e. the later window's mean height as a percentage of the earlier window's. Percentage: 99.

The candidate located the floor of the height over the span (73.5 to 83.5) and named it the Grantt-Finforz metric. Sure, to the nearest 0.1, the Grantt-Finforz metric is 267.7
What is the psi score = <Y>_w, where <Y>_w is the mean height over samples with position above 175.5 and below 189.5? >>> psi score 273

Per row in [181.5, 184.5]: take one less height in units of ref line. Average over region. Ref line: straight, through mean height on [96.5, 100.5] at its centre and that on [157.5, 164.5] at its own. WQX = -0.01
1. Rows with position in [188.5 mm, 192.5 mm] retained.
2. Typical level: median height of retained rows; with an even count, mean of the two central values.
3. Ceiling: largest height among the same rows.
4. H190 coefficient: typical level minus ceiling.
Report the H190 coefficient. -8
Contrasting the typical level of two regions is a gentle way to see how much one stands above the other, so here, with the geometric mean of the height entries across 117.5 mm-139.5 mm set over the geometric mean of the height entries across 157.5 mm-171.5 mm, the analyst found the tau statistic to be 1.18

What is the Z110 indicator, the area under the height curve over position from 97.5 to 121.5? 7679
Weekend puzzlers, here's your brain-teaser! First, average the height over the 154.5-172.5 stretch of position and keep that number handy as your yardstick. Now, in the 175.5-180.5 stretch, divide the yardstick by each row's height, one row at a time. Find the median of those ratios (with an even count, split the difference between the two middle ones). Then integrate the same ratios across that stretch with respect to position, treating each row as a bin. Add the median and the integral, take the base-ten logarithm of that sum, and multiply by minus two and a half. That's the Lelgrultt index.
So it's -1.97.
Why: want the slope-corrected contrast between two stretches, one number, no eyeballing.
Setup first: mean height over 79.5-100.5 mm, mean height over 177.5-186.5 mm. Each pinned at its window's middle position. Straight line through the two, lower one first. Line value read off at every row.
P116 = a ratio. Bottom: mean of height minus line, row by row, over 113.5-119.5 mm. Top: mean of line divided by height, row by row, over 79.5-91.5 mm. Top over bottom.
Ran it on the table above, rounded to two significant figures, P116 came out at 0.16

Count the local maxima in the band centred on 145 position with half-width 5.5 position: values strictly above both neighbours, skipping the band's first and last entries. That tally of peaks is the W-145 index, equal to 3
